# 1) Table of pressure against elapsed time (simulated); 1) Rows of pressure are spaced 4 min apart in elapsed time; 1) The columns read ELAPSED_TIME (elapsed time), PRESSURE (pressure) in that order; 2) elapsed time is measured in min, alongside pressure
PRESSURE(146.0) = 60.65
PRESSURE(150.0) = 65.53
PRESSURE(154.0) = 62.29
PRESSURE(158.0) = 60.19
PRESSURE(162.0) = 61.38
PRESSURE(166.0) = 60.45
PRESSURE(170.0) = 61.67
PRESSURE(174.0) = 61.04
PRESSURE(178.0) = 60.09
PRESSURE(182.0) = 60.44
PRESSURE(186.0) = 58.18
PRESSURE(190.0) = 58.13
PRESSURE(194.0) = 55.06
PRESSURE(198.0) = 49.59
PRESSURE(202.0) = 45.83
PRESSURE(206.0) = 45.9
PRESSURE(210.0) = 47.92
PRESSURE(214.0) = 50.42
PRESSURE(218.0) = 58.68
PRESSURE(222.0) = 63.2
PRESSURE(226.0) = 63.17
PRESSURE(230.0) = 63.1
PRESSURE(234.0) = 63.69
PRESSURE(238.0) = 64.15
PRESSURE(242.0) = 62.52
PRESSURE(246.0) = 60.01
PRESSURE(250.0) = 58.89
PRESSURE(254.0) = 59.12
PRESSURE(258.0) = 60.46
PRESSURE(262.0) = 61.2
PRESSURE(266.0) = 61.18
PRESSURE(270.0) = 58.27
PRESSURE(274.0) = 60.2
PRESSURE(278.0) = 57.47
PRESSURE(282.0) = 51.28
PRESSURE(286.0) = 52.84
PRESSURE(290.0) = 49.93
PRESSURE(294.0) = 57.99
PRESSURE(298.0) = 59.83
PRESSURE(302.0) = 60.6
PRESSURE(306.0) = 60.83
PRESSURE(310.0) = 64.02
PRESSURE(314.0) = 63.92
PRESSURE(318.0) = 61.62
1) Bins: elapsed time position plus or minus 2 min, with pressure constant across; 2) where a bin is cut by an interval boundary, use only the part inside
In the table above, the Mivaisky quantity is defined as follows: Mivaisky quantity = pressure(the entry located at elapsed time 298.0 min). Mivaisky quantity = 59.83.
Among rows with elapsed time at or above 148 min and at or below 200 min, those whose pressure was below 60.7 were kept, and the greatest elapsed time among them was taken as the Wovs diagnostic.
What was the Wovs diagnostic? 198.0 min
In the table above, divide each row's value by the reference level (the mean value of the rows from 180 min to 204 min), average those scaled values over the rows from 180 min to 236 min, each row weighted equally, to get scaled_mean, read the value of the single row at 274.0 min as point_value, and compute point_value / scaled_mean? 59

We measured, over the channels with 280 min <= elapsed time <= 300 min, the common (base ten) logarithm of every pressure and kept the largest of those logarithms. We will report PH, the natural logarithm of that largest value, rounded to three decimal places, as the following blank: 0.575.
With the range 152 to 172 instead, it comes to 0.585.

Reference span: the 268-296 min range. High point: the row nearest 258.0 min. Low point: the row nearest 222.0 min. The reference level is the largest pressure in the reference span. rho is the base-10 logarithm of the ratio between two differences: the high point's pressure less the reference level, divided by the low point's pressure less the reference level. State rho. -1.06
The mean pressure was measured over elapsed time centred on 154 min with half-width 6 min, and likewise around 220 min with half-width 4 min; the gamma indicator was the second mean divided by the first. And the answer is 0.97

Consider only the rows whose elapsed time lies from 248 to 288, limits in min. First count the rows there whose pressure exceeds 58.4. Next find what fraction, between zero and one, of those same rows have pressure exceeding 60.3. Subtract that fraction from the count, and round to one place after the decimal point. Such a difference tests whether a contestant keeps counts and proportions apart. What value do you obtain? 5.7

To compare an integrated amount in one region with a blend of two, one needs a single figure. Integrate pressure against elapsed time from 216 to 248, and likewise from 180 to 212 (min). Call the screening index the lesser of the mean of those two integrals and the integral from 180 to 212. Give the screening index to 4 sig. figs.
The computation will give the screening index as 1684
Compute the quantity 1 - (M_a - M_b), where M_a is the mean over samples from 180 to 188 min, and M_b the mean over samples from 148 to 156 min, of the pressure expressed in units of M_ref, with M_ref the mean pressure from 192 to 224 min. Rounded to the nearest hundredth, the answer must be 1.09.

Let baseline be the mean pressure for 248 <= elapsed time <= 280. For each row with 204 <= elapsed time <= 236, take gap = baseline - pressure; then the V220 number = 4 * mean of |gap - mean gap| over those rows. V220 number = 27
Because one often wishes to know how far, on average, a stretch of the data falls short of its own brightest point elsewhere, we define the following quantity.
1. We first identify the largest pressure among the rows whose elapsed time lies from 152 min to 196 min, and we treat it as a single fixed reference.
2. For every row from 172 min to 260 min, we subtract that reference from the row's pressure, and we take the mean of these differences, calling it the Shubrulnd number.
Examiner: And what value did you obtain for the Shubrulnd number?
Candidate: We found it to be -4.6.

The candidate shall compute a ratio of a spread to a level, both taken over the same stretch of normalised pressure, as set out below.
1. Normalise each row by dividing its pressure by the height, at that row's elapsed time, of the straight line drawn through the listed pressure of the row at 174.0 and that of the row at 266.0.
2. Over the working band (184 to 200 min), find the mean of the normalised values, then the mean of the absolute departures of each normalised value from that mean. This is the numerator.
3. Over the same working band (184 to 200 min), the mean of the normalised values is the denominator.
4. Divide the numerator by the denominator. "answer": 0.05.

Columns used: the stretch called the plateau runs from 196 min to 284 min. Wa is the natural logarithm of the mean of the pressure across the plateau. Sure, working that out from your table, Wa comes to 4.05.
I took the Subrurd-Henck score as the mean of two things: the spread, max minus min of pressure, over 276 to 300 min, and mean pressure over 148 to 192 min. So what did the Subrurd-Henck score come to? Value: 35.4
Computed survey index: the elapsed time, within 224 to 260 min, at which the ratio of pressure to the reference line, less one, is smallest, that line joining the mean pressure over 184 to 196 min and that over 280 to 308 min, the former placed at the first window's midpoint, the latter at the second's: 250.0 min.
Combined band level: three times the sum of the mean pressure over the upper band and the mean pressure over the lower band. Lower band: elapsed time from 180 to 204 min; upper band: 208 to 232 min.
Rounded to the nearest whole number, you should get 337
